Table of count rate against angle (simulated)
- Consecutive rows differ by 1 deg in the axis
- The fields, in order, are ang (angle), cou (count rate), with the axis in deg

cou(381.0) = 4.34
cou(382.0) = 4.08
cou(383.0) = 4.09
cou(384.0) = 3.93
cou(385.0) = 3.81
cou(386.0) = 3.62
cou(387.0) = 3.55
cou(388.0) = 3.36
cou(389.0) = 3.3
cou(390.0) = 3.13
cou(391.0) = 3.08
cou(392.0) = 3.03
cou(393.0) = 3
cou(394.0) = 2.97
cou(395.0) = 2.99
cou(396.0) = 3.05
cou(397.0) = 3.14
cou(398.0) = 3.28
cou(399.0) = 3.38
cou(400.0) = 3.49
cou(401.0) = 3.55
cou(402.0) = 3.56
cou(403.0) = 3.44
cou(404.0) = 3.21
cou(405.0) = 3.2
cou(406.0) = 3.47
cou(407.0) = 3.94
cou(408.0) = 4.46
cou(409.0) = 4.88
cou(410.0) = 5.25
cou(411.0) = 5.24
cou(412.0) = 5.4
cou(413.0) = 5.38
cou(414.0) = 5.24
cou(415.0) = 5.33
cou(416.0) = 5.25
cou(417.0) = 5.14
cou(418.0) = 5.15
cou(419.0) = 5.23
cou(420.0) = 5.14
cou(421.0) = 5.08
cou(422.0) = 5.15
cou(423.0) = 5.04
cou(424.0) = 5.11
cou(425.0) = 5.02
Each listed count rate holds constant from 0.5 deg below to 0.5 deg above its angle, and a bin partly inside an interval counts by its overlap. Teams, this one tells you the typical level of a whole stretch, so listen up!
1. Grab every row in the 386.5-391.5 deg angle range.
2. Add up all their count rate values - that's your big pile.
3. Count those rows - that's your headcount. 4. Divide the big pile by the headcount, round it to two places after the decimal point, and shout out 3.28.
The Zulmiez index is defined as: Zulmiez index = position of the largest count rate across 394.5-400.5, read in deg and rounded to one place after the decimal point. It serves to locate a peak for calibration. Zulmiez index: 400.0 deg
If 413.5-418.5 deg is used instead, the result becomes 415.0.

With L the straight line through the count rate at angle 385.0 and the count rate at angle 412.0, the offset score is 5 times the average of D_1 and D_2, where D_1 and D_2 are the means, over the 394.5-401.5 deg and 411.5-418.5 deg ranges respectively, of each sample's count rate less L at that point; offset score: -4.0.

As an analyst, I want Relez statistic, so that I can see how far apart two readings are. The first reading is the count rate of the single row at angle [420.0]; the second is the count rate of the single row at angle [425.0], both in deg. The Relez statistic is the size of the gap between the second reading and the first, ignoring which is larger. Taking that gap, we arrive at 0.12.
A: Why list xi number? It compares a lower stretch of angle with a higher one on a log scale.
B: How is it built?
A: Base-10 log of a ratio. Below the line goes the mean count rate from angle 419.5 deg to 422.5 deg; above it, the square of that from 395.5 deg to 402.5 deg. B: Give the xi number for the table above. 0.34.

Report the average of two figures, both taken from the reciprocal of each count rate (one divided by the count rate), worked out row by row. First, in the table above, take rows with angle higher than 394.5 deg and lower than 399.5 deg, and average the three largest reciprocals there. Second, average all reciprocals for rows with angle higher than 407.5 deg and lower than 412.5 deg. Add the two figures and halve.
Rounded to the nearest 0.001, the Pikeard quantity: 0.263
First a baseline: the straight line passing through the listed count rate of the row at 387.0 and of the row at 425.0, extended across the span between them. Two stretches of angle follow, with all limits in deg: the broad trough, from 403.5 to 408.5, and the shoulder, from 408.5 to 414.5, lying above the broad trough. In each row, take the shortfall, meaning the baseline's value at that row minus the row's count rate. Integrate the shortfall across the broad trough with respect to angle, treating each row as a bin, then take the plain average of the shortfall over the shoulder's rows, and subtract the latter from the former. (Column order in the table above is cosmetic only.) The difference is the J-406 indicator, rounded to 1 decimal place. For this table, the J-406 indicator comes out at 3.9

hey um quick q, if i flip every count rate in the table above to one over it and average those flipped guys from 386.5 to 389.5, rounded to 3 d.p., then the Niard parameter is 0.294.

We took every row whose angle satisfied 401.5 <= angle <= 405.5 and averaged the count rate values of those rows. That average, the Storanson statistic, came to 3.35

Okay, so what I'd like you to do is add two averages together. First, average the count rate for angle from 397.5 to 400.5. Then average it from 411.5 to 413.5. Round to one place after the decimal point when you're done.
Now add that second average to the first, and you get 8.8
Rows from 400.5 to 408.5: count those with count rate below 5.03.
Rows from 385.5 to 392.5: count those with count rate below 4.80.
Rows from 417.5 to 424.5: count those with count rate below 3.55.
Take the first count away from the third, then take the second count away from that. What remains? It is -15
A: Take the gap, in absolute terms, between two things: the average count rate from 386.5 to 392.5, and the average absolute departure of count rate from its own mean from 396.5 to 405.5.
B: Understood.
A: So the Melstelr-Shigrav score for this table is 3.1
